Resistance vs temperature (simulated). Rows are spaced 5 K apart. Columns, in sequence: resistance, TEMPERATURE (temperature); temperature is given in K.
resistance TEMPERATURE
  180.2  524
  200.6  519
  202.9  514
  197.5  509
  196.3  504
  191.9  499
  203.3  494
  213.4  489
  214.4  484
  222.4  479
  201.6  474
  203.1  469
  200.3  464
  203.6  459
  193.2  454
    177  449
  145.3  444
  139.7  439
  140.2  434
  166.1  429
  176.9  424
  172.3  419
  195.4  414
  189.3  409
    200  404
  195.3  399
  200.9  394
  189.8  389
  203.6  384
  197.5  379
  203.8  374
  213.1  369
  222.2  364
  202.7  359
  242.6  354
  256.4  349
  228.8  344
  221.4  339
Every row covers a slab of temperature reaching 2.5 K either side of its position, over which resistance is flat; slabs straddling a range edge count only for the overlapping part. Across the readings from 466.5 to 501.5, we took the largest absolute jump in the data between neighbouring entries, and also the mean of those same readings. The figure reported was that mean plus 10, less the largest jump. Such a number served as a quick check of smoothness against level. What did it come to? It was 196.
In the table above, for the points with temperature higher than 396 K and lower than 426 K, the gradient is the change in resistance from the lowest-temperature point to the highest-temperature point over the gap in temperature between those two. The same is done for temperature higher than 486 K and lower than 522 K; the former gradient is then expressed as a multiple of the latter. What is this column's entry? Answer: 1.7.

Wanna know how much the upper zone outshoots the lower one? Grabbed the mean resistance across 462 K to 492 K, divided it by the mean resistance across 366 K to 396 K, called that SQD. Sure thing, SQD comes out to 1.04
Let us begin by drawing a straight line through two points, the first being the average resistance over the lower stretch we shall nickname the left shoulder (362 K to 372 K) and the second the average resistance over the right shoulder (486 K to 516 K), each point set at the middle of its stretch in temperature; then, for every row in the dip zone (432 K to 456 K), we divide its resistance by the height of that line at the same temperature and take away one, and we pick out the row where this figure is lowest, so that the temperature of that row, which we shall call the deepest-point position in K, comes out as 439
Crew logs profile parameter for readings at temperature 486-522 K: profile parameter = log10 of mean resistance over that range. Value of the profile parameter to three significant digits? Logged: 2.30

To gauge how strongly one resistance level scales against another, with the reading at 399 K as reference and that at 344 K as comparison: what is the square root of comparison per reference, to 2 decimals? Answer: 1.08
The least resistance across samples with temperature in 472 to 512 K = 191.9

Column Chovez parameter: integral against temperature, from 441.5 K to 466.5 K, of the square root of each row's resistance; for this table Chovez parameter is 338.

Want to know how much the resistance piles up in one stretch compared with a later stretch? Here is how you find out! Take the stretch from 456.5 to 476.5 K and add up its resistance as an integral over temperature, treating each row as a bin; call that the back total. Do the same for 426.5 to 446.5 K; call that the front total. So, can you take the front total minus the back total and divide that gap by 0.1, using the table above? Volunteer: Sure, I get -10865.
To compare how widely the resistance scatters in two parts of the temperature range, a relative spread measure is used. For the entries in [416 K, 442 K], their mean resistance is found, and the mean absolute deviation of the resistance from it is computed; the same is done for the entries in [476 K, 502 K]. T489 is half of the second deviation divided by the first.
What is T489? 0.30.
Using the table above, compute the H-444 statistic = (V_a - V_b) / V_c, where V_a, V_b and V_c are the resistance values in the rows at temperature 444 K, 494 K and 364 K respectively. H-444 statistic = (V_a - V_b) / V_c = -0.26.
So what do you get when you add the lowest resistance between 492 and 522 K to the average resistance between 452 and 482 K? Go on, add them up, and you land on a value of 396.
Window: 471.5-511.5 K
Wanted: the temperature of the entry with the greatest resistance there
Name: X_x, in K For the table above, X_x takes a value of 479 K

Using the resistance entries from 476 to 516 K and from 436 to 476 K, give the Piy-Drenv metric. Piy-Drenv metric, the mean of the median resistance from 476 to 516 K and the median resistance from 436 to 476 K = 200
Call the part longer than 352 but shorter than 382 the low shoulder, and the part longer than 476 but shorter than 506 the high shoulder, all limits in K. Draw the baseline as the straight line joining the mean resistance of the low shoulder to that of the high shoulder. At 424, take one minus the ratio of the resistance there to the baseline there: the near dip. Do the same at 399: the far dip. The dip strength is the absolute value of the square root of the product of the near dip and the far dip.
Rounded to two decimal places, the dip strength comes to 0.11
